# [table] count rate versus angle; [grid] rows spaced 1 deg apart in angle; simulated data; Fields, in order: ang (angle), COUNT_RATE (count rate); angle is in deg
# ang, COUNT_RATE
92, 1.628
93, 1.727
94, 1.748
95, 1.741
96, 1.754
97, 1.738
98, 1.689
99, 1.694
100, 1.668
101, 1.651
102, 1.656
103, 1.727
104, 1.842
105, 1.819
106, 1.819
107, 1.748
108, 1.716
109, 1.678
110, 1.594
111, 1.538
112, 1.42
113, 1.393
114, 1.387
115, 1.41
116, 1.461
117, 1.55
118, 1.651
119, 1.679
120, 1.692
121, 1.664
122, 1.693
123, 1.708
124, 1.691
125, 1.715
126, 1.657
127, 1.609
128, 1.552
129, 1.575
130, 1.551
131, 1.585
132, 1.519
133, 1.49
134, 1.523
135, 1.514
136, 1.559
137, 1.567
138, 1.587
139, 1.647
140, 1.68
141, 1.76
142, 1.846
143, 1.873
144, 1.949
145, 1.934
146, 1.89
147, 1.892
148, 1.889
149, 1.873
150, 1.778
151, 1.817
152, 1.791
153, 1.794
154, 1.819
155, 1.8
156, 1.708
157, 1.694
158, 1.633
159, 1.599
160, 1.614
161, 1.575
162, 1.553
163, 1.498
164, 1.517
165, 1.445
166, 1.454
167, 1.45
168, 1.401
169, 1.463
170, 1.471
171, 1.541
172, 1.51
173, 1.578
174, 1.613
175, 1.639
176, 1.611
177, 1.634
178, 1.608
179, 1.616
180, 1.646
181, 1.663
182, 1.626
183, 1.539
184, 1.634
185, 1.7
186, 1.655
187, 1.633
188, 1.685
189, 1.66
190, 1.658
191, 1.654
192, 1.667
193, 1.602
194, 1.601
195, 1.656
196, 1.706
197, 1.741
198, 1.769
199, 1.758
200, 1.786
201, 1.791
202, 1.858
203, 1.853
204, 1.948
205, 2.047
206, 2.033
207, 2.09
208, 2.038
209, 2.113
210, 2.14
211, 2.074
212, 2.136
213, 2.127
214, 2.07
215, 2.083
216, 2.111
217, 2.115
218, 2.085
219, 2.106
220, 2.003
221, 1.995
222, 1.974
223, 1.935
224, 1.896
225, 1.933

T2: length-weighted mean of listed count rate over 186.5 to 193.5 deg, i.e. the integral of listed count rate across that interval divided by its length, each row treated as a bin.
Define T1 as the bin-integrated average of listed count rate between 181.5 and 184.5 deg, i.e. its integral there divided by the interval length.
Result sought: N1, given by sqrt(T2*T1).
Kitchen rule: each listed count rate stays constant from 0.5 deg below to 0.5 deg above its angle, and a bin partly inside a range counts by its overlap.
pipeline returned 1.63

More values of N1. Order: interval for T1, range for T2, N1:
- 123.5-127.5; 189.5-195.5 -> 1.65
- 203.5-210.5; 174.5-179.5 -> 1.83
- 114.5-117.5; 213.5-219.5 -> 1.76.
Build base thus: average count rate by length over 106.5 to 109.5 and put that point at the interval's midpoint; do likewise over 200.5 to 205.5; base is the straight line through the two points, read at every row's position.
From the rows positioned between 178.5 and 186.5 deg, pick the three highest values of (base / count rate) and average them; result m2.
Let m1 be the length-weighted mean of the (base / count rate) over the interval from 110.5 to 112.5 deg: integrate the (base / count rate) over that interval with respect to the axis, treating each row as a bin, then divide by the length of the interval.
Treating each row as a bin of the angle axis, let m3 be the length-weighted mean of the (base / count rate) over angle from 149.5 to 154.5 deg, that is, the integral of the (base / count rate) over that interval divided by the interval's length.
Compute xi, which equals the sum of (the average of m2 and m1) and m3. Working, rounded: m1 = 1.17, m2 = 1.17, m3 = 1.00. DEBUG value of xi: 2.17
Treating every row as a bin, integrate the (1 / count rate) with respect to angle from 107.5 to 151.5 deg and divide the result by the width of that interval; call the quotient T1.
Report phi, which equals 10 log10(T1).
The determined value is -2.15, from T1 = 0.610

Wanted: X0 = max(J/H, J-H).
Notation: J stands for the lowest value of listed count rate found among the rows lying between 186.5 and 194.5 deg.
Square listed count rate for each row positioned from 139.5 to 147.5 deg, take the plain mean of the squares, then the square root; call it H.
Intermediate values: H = 1.85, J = 1.601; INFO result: 0.86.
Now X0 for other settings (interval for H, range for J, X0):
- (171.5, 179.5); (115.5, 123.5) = 0.91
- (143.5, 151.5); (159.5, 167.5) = 0.77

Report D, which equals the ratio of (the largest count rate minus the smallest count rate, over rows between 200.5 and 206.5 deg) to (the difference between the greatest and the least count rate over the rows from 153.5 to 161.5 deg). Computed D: 1.0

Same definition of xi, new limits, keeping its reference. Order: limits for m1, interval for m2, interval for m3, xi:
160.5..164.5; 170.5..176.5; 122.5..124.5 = 2.22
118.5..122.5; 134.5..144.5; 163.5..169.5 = 2.35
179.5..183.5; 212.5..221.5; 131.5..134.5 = 2.22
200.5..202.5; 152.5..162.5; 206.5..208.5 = 2.02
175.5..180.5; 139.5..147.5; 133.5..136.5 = 2.23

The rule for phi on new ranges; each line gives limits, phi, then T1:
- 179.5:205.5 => -2.32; 0.586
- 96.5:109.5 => -2.37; 0.580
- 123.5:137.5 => -1.98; 0.634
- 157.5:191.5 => -1.98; 0.634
